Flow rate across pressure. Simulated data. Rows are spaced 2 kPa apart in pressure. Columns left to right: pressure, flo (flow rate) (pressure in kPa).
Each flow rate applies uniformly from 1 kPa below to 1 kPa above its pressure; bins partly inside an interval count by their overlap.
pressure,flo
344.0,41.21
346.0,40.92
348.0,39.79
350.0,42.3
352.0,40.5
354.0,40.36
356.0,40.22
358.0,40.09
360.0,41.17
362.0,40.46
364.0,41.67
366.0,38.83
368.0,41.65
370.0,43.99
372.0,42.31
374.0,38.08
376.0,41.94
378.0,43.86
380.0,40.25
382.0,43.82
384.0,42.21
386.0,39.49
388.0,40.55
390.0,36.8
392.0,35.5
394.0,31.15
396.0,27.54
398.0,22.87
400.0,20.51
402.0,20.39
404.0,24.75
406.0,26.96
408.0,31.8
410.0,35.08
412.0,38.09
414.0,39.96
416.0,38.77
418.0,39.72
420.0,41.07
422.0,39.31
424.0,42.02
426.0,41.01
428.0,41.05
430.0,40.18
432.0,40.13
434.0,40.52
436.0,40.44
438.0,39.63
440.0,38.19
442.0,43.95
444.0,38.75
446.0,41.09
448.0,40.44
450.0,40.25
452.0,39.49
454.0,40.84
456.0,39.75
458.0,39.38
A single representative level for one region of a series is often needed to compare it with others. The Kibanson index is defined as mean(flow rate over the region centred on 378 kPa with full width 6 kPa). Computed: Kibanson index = 42.0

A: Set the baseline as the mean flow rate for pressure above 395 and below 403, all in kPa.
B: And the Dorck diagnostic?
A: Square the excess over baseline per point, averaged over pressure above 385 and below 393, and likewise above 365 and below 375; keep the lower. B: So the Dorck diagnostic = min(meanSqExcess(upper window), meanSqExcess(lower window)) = 237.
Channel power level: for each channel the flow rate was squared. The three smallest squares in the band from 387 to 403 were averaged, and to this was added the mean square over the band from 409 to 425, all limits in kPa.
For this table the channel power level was 1998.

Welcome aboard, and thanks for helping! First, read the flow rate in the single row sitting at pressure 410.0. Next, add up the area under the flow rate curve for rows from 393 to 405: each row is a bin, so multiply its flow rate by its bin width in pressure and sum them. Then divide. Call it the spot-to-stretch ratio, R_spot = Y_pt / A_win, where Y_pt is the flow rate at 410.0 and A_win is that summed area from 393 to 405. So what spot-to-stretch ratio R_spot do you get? 0.119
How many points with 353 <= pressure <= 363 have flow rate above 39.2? 5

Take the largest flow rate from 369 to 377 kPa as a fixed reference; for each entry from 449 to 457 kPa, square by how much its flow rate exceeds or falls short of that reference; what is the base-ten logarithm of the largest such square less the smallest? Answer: 1.01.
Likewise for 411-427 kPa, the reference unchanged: 1.49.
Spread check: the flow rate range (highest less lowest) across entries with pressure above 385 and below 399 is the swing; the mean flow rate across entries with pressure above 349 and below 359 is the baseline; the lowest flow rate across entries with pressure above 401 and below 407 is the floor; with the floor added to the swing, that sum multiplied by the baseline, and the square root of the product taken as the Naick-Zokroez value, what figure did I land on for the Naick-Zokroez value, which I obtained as 39.4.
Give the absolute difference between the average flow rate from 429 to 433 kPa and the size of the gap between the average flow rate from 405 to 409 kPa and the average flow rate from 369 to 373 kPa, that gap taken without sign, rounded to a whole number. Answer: 26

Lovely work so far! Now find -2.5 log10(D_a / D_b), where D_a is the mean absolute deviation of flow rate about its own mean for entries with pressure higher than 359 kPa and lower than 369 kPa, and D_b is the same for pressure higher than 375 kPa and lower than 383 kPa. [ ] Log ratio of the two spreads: 0.5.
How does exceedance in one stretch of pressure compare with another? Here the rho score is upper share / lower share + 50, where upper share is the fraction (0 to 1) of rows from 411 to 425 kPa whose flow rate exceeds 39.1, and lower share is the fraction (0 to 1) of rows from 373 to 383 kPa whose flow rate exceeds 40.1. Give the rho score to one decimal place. 50.9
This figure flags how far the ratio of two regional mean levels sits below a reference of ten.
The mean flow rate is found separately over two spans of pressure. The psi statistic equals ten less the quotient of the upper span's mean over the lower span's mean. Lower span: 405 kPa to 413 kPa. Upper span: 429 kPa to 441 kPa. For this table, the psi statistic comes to 8.79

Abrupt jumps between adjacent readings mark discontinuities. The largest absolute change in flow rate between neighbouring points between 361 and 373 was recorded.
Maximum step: 2.84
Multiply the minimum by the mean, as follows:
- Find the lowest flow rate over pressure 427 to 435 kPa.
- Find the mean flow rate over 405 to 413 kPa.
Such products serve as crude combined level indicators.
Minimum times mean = 1324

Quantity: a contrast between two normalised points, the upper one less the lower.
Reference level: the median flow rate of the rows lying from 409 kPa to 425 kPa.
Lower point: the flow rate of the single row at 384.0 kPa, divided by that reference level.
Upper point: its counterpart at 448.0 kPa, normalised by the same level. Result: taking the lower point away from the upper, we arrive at -0.04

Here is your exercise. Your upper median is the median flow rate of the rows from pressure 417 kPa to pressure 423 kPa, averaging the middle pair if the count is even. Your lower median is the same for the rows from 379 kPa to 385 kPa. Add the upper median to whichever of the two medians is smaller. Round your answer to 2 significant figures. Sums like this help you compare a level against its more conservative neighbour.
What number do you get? 79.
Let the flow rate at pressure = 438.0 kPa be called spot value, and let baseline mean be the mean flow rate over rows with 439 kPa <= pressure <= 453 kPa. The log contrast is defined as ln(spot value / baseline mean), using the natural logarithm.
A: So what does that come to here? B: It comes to -0.017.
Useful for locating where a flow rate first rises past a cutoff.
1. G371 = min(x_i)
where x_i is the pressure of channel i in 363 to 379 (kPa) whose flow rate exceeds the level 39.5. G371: 364.0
